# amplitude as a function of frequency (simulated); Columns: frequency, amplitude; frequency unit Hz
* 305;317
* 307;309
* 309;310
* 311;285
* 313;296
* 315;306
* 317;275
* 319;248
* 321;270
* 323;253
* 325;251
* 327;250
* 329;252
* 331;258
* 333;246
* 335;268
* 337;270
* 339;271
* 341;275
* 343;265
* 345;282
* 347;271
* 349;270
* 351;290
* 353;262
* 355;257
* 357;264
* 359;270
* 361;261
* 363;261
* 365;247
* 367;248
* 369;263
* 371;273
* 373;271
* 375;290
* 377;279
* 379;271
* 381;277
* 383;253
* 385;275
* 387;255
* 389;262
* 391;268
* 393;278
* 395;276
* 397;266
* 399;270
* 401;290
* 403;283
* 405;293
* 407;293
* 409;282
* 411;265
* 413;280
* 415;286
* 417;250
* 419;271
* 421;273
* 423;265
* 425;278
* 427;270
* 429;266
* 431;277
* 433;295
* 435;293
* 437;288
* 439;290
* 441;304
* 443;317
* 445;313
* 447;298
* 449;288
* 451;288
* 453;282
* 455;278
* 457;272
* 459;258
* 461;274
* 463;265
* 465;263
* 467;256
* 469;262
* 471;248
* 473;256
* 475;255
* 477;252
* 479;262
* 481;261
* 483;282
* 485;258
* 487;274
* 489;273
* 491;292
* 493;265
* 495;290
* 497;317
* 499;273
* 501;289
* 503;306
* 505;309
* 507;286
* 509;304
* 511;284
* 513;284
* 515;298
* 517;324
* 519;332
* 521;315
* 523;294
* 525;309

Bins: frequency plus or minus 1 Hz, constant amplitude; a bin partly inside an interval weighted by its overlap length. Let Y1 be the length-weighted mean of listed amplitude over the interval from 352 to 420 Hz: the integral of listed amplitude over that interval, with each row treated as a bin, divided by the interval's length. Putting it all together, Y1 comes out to 270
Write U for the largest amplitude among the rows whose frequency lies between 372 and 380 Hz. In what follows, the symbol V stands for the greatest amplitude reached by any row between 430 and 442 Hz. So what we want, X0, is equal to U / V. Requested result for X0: 0.95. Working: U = 290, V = 304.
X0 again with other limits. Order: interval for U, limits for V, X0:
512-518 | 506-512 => 1.07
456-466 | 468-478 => 1.05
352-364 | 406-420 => 0.92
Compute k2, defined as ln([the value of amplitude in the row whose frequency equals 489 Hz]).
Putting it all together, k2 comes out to 5.61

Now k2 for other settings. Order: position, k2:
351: 5.67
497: 5.76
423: 5.58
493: 5.58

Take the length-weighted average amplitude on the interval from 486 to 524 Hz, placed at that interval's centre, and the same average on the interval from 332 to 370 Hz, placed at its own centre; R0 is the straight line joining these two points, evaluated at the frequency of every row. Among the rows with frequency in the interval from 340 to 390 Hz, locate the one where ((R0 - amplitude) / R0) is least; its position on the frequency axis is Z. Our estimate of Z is 351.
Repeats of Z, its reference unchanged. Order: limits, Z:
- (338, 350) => 345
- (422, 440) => 433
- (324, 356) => 351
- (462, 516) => 497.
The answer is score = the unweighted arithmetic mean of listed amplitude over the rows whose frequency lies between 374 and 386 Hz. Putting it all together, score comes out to 274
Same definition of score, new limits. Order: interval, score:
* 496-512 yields 296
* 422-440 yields 280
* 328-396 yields 267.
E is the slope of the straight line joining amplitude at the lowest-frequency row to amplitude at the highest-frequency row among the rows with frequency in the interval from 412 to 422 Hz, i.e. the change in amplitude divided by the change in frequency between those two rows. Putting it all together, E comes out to -0.9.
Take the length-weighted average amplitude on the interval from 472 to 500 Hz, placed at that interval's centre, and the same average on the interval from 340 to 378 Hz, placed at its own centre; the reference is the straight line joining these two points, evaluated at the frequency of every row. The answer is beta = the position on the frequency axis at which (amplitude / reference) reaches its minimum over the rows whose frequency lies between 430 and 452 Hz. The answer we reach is 431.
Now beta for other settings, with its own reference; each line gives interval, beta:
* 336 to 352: 343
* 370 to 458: 417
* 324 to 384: 333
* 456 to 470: 467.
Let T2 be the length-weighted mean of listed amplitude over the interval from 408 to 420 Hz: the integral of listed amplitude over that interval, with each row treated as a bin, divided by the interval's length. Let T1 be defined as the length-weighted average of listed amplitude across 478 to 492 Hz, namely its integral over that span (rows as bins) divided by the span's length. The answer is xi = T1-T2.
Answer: -1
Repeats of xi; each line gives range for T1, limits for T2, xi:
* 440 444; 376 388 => 42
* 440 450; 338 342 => 31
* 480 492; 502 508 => -27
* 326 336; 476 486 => -8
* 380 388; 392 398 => -8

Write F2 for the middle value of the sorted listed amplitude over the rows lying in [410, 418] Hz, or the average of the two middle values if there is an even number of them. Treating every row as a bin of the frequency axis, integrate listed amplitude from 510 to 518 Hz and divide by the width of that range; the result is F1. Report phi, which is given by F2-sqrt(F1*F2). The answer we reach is -12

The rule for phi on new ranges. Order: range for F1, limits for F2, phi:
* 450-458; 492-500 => 1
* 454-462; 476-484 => -4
